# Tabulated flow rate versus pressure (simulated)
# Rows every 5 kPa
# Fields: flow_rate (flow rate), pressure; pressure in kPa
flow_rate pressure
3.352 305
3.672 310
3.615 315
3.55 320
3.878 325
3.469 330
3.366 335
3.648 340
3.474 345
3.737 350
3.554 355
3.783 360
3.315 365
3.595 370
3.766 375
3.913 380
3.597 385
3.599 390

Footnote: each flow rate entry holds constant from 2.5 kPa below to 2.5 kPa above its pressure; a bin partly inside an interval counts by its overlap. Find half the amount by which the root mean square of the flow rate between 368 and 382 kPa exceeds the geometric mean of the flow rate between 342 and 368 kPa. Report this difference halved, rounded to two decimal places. 0.10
